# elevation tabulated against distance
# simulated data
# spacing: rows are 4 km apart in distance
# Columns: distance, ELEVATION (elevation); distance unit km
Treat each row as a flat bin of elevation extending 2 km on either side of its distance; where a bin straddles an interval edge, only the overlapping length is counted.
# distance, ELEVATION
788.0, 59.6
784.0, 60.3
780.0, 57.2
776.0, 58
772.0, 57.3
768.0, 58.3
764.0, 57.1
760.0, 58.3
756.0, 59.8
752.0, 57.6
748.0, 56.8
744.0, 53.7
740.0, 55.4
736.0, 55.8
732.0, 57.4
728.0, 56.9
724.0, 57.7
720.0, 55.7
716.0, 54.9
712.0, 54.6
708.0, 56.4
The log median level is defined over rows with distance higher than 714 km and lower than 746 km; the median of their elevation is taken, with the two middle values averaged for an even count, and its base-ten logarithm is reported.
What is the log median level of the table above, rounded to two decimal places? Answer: 1.75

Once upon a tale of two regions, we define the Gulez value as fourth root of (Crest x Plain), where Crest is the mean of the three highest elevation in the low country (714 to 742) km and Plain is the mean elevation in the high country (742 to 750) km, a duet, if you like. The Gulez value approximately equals 7.50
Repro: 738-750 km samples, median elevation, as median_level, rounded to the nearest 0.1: 55.4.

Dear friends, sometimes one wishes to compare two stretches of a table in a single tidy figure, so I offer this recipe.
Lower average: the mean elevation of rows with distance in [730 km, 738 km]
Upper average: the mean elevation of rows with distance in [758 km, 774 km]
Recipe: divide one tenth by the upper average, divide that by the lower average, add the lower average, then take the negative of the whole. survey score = -56.6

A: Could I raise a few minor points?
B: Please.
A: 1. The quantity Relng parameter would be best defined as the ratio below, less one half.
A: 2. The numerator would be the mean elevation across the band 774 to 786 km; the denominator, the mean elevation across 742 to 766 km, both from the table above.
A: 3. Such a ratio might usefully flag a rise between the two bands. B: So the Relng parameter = 0.52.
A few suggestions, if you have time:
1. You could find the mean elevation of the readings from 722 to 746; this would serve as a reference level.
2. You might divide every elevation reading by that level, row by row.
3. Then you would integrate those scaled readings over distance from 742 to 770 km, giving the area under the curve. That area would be 29 km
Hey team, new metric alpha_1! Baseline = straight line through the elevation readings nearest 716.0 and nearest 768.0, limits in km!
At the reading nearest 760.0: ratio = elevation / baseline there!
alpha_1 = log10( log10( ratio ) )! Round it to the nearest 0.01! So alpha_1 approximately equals -2.41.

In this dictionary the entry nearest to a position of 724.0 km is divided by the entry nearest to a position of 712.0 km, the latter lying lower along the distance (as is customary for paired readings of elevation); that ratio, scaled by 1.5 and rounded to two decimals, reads 1.59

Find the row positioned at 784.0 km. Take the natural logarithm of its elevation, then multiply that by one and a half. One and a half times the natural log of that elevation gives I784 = 6.15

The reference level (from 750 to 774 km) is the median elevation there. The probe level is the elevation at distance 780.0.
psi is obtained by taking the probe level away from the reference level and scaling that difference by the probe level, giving 0.013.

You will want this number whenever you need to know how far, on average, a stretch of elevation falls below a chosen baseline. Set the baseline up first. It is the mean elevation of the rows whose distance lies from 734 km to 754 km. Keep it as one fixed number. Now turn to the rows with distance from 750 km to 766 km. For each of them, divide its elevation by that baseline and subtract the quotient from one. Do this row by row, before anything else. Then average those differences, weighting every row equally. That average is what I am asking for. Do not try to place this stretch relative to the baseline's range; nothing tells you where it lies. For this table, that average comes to -0.042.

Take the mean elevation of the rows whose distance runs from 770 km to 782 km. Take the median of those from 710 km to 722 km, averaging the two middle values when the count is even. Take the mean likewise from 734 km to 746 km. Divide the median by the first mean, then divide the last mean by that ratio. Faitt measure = 57.6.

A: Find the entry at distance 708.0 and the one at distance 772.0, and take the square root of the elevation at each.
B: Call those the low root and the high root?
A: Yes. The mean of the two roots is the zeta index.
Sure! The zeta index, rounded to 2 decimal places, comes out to 7.54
